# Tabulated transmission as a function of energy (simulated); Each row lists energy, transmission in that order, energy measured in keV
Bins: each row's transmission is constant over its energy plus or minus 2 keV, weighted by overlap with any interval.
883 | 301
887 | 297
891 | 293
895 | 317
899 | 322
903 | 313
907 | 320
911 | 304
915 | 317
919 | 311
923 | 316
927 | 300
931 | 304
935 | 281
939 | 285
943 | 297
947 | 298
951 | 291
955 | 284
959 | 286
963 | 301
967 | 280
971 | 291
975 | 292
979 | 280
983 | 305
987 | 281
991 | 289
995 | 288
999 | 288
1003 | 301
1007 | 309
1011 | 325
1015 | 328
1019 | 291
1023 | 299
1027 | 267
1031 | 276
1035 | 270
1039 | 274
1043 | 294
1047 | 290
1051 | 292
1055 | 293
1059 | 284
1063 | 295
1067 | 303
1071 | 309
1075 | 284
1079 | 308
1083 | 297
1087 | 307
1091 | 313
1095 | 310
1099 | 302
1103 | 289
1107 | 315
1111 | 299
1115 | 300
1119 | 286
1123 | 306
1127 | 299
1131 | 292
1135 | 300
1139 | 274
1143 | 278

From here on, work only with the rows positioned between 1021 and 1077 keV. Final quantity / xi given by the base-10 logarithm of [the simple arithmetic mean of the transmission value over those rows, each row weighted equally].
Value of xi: 2.46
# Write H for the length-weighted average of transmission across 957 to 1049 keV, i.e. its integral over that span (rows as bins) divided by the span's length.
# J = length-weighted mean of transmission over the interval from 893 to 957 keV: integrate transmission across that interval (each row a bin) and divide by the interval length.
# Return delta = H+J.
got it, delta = 595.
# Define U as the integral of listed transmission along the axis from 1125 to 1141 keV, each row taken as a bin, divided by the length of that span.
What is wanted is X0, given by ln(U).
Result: 5.67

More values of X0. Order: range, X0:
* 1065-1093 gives 5.71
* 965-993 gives 5.66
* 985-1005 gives 5.67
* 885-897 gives 5.71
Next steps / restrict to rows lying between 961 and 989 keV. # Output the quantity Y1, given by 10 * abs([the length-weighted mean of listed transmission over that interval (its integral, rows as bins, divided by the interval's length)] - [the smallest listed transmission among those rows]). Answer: 100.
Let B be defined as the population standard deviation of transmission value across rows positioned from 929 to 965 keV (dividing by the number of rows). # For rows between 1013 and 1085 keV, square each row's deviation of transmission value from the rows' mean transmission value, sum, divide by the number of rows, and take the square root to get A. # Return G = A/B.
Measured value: 1.9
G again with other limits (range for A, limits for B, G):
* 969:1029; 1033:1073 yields 1.4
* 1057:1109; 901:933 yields 1.5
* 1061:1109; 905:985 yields 0.8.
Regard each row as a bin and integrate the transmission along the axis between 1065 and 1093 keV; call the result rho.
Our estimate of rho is 8484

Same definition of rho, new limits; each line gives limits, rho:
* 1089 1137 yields 14444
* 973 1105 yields 38932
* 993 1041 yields 14064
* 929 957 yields 8160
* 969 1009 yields 11696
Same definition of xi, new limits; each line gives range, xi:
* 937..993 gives 2.46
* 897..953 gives 2.48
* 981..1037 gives 2.47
